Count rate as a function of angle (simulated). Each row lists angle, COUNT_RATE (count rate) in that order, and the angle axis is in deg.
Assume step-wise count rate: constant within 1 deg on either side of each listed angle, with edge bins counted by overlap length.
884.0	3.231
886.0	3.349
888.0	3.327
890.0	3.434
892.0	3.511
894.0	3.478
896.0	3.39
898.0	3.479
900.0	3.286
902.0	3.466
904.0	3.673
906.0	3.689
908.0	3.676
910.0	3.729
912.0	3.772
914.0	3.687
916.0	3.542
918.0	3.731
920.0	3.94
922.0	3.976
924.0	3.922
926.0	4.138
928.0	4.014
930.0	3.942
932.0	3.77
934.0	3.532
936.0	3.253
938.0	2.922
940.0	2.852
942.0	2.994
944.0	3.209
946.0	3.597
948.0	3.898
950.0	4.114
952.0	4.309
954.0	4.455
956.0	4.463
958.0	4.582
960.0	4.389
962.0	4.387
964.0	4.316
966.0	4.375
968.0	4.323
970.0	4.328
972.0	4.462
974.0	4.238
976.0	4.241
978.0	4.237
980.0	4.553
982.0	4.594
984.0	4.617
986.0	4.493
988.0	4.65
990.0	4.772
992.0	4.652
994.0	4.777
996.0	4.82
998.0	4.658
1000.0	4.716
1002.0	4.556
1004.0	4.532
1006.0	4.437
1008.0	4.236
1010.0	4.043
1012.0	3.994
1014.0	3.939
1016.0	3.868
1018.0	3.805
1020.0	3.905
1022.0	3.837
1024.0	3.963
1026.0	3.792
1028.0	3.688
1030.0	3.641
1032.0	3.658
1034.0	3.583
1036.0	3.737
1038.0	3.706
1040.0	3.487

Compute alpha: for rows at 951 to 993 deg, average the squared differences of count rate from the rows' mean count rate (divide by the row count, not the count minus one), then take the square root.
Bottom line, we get 0.15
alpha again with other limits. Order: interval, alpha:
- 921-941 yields 0.45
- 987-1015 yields 0.30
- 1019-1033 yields 0.12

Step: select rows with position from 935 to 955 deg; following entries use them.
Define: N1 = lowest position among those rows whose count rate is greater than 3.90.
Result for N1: 950.0 deg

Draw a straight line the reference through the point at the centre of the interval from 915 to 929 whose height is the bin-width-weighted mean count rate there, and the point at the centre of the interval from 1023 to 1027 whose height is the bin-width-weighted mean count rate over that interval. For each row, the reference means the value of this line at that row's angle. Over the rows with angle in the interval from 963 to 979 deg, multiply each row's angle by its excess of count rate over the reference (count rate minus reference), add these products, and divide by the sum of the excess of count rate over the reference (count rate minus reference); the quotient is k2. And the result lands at 970.6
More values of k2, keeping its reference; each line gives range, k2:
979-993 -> 986.3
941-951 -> 942.4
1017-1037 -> 1031.1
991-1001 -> 996.0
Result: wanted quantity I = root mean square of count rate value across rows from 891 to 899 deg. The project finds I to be 3.5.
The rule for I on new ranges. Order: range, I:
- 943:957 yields 4.0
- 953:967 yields 4.4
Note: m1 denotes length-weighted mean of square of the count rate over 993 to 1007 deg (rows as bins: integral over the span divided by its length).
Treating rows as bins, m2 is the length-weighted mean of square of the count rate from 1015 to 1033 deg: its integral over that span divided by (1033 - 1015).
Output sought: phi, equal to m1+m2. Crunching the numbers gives 36.0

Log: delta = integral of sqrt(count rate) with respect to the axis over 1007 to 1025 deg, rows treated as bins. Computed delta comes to 36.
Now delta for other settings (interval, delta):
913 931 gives 35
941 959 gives 36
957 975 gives 38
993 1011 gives 38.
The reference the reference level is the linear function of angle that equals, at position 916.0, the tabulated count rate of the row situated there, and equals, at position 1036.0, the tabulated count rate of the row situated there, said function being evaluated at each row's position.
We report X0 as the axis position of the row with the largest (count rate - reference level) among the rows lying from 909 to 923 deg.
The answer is 922.0 deg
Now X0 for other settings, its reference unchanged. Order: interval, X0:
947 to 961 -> 958.0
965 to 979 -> 972.0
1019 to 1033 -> 1024.0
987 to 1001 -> 996.0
